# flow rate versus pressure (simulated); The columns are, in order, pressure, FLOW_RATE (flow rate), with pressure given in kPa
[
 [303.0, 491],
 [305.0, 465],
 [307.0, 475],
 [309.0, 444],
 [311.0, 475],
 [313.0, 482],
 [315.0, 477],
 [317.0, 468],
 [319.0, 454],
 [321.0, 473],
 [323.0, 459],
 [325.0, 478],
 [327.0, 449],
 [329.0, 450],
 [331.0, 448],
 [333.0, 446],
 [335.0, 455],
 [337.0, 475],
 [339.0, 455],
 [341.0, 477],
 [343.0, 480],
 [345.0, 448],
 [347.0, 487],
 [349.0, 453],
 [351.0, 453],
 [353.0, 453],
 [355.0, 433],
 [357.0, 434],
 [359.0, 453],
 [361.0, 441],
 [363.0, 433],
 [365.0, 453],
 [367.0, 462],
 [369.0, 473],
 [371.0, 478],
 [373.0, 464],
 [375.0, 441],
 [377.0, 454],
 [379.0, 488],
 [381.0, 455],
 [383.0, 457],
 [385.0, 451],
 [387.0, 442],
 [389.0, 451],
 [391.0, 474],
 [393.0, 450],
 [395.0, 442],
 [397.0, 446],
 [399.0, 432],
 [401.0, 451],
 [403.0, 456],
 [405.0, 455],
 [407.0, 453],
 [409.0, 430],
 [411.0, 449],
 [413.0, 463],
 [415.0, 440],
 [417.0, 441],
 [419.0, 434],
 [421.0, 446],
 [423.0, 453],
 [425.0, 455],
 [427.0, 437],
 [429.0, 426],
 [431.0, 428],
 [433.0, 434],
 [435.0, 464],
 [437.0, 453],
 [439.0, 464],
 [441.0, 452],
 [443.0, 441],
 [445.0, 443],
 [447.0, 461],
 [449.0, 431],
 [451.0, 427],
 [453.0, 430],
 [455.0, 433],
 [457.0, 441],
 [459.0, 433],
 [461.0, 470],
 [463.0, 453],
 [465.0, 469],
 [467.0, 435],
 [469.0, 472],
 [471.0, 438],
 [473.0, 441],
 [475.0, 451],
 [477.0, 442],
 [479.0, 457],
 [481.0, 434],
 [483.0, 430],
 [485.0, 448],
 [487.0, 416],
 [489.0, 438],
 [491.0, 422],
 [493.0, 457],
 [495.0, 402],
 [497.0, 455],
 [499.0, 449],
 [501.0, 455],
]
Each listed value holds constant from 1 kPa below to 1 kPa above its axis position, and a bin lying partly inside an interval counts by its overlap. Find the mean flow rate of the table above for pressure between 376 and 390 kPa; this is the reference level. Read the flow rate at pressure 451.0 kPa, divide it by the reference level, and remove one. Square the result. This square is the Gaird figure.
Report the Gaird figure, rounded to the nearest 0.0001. 0.0043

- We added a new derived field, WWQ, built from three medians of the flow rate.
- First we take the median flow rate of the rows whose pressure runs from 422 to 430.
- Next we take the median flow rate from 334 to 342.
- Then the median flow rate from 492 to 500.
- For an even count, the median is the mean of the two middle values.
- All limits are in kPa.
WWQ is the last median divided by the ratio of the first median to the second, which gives 472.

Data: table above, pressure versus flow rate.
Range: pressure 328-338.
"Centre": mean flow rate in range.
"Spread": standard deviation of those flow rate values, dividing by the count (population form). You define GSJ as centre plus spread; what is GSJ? 465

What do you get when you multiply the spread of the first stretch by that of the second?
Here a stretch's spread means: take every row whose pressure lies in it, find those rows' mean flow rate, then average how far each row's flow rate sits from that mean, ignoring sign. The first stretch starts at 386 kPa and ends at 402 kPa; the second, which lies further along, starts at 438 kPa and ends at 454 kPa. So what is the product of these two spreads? 92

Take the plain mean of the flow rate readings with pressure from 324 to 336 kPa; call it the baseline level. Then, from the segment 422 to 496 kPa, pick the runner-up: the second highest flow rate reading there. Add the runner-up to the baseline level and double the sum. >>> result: 1849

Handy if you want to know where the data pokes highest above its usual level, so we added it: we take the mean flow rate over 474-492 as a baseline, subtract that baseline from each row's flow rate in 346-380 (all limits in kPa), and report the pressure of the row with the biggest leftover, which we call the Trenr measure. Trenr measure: 379.0 kPa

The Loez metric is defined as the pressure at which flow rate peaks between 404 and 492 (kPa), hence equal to 469.0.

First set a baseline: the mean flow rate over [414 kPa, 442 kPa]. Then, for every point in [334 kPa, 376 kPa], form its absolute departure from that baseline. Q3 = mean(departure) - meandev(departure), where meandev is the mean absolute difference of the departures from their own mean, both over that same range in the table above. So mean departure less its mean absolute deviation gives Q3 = 6.3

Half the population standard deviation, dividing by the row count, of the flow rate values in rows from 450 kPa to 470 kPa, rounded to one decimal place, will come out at 8.6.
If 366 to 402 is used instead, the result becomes 7.1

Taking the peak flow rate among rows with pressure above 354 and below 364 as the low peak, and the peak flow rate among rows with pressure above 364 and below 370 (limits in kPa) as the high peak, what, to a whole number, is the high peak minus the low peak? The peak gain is 20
